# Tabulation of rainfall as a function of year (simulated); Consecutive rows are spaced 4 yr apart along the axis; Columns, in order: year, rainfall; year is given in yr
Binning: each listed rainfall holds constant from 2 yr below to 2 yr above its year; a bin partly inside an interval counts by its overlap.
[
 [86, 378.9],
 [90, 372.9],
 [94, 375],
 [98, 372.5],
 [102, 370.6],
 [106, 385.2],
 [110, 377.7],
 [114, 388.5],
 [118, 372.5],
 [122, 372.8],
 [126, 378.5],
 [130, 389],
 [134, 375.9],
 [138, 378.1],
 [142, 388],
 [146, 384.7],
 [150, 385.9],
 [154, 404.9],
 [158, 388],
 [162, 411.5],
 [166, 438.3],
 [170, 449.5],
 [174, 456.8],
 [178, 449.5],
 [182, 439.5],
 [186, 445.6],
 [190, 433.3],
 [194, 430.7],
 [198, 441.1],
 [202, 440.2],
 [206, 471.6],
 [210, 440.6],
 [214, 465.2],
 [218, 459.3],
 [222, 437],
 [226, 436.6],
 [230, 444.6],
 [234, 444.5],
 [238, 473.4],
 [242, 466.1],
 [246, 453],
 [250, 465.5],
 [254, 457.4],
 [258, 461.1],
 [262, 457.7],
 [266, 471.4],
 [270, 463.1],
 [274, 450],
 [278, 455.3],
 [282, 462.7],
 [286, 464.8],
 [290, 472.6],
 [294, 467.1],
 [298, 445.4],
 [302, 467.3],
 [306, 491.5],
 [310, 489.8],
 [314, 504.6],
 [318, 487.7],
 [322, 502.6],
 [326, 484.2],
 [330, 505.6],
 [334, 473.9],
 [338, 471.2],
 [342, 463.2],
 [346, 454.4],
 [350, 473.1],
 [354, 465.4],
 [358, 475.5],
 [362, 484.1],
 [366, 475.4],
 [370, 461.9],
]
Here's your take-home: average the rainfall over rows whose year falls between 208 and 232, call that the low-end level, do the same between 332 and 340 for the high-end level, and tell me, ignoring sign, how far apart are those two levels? 25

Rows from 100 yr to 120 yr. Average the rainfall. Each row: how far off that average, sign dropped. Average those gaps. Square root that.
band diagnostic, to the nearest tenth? 2.5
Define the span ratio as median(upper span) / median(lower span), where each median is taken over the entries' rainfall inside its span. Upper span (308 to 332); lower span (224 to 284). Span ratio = 1.08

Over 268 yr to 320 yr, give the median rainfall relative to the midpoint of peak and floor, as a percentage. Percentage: 98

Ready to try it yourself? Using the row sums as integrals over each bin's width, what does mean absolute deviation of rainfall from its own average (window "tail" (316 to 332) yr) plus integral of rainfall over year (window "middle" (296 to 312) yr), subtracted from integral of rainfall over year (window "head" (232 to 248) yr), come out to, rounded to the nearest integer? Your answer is -237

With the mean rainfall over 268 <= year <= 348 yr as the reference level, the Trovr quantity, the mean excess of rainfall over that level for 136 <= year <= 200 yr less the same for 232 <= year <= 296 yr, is -41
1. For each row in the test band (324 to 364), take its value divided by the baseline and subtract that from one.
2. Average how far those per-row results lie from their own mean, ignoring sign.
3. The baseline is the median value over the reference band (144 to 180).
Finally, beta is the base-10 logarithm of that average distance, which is -1.62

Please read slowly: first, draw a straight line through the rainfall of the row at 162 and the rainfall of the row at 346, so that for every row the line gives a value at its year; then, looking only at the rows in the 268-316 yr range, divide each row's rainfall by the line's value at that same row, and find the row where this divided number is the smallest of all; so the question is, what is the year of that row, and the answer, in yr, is 298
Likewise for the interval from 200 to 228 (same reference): 226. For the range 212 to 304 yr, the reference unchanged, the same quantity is 298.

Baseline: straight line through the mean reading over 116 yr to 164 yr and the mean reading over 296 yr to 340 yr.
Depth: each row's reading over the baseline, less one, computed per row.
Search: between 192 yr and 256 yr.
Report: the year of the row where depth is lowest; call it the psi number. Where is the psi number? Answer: 226 yr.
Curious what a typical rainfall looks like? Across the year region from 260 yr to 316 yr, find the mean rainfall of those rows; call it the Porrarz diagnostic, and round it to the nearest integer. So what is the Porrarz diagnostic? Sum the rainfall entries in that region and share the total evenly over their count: 469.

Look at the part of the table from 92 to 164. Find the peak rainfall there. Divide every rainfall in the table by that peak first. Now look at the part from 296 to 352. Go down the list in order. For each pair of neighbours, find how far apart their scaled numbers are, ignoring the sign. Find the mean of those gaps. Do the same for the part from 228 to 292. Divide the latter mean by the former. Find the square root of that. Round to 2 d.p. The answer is 0.76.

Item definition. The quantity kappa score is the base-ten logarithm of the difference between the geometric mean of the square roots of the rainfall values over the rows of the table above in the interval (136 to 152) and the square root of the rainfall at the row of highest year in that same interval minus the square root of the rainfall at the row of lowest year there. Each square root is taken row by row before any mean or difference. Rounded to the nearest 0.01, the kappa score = 1.29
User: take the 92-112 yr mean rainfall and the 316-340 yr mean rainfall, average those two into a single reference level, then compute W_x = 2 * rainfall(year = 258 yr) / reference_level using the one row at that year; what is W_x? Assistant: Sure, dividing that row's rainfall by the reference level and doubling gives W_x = 2.14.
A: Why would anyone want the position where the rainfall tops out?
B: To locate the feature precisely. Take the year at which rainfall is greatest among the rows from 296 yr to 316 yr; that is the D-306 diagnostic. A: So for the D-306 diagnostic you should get 314 yr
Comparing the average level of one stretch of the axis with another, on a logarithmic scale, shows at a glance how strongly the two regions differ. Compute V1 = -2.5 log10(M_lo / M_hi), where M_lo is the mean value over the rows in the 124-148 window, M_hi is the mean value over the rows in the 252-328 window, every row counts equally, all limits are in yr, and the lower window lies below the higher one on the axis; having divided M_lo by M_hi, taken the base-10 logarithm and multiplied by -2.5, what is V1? 0.23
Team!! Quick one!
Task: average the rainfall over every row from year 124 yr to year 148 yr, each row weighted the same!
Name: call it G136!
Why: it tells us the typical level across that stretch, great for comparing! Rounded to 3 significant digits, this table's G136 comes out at 382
